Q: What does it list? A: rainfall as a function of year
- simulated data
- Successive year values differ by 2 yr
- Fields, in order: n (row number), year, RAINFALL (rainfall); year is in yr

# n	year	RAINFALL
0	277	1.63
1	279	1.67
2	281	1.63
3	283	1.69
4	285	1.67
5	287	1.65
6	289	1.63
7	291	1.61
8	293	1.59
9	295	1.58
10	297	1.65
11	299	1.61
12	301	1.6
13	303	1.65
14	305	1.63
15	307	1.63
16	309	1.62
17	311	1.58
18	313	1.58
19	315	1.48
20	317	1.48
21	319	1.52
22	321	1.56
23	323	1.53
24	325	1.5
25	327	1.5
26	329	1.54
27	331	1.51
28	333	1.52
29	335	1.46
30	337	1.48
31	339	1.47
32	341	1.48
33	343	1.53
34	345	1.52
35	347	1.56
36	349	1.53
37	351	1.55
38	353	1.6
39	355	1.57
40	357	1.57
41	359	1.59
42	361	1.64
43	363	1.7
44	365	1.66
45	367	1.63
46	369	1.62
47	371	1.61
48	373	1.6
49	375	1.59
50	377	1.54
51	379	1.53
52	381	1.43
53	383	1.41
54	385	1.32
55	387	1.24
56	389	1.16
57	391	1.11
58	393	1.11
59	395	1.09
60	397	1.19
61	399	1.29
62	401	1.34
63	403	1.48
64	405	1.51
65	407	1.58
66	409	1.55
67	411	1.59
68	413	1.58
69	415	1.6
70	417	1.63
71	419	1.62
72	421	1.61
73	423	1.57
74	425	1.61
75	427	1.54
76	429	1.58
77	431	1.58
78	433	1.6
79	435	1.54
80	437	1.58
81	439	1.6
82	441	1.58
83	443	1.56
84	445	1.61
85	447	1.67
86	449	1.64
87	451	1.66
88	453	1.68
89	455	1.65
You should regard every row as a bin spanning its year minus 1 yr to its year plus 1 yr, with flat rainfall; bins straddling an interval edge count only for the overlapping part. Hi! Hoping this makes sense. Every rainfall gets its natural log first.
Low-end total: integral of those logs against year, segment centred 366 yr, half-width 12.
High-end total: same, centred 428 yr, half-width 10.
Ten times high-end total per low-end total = 8.0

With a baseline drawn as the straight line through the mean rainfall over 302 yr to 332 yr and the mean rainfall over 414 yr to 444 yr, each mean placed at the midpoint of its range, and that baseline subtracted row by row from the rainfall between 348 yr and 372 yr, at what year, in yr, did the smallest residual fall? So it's 349 yr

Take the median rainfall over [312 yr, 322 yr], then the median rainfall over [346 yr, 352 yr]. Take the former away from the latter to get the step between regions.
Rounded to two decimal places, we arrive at 0.03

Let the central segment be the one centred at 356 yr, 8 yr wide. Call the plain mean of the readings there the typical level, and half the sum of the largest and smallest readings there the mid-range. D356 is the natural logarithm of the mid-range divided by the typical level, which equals 0.0016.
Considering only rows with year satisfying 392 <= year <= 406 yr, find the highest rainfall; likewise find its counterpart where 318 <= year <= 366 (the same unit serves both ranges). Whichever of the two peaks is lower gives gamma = 1.51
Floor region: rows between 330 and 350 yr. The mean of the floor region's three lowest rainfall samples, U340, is 1.47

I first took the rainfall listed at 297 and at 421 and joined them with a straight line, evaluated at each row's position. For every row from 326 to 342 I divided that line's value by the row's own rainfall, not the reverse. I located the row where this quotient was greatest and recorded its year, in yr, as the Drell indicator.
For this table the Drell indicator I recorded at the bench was 335 yr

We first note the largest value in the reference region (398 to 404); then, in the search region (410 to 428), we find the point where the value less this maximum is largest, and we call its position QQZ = 417 yr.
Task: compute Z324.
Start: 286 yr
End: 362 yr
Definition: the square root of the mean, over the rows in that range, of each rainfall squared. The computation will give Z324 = 1.56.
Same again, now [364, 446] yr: 1.50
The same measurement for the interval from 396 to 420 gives 1.50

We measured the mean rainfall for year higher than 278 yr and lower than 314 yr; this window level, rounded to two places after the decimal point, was 1.63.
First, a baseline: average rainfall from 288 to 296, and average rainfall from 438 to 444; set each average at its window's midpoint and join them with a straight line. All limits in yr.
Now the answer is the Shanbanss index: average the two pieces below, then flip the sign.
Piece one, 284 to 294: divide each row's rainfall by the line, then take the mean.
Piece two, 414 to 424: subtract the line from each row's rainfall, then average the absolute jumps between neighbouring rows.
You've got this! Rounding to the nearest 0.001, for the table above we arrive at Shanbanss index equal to -0.520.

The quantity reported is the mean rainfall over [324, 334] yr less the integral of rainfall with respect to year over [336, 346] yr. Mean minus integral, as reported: -13.4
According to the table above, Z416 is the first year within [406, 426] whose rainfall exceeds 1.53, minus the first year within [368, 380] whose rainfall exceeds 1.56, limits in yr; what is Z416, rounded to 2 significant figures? 38 yr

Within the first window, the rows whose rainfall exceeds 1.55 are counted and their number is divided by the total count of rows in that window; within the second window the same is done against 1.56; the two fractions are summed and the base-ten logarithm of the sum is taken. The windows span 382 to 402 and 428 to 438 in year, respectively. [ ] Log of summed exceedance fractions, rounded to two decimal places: -0.10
